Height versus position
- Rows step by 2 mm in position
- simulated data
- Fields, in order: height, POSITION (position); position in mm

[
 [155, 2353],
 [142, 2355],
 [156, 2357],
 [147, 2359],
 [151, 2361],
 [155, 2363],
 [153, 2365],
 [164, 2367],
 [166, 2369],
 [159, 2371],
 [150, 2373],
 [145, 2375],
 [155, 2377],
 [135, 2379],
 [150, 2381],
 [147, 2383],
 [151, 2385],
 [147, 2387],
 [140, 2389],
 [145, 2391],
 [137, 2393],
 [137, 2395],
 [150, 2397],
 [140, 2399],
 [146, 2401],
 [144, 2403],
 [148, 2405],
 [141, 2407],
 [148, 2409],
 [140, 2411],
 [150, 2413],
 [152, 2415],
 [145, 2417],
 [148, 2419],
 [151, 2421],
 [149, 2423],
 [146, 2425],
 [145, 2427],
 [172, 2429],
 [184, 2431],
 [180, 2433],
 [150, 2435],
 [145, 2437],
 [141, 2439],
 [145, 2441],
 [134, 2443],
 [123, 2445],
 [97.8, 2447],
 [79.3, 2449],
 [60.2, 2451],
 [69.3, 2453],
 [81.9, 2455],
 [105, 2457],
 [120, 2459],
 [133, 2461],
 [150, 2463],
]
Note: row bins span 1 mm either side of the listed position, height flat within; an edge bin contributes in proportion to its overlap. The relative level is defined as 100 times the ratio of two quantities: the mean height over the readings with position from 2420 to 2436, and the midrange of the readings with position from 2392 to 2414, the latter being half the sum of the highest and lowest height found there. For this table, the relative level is 111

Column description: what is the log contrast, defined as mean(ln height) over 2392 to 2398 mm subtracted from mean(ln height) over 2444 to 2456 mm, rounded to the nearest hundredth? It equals -0.53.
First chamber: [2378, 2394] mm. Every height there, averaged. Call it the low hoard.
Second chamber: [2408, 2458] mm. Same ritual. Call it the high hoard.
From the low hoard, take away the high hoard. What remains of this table 10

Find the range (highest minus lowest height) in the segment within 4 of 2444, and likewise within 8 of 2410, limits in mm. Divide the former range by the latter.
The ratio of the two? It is 3.9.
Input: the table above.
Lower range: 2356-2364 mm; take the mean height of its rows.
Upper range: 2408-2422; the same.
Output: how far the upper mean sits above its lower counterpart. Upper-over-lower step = -5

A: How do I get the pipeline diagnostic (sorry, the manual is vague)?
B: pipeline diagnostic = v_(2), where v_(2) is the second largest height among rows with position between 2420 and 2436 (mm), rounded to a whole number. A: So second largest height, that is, 180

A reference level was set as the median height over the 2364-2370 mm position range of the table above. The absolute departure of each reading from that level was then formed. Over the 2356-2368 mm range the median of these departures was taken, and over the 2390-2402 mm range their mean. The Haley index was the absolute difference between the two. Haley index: 11.5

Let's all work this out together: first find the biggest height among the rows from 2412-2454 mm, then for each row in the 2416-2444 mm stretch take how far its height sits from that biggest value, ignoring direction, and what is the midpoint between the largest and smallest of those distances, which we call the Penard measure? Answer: 25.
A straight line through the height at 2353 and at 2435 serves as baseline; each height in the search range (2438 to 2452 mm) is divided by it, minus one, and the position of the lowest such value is 2451 mm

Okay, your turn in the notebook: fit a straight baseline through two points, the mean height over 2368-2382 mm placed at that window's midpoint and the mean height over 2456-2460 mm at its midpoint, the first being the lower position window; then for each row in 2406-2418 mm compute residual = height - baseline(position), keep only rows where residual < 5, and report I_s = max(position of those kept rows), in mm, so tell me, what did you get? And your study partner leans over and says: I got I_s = 2407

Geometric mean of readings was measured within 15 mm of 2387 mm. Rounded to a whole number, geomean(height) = 145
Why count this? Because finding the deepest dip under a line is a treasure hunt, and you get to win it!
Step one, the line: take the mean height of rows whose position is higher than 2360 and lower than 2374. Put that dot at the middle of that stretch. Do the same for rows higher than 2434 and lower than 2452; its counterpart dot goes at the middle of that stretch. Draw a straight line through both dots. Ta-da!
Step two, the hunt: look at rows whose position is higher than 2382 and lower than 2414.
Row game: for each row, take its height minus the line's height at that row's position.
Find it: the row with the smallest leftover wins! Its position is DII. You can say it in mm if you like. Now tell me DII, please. 2393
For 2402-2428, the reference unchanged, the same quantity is 2407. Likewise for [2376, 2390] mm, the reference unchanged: 2379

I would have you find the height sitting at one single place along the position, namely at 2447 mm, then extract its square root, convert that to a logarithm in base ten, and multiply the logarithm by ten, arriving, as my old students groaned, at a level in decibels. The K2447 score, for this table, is 10.0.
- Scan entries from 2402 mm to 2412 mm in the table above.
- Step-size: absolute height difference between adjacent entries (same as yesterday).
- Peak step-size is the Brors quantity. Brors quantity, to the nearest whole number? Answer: 8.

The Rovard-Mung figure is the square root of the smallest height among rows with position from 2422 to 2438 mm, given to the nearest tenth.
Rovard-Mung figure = 12.0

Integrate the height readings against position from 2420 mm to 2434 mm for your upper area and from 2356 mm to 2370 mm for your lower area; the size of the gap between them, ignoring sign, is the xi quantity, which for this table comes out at 70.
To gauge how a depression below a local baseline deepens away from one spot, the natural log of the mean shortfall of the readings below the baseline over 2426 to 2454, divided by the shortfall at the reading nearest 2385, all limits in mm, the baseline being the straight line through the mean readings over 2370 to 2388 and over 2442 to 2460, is 1.4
